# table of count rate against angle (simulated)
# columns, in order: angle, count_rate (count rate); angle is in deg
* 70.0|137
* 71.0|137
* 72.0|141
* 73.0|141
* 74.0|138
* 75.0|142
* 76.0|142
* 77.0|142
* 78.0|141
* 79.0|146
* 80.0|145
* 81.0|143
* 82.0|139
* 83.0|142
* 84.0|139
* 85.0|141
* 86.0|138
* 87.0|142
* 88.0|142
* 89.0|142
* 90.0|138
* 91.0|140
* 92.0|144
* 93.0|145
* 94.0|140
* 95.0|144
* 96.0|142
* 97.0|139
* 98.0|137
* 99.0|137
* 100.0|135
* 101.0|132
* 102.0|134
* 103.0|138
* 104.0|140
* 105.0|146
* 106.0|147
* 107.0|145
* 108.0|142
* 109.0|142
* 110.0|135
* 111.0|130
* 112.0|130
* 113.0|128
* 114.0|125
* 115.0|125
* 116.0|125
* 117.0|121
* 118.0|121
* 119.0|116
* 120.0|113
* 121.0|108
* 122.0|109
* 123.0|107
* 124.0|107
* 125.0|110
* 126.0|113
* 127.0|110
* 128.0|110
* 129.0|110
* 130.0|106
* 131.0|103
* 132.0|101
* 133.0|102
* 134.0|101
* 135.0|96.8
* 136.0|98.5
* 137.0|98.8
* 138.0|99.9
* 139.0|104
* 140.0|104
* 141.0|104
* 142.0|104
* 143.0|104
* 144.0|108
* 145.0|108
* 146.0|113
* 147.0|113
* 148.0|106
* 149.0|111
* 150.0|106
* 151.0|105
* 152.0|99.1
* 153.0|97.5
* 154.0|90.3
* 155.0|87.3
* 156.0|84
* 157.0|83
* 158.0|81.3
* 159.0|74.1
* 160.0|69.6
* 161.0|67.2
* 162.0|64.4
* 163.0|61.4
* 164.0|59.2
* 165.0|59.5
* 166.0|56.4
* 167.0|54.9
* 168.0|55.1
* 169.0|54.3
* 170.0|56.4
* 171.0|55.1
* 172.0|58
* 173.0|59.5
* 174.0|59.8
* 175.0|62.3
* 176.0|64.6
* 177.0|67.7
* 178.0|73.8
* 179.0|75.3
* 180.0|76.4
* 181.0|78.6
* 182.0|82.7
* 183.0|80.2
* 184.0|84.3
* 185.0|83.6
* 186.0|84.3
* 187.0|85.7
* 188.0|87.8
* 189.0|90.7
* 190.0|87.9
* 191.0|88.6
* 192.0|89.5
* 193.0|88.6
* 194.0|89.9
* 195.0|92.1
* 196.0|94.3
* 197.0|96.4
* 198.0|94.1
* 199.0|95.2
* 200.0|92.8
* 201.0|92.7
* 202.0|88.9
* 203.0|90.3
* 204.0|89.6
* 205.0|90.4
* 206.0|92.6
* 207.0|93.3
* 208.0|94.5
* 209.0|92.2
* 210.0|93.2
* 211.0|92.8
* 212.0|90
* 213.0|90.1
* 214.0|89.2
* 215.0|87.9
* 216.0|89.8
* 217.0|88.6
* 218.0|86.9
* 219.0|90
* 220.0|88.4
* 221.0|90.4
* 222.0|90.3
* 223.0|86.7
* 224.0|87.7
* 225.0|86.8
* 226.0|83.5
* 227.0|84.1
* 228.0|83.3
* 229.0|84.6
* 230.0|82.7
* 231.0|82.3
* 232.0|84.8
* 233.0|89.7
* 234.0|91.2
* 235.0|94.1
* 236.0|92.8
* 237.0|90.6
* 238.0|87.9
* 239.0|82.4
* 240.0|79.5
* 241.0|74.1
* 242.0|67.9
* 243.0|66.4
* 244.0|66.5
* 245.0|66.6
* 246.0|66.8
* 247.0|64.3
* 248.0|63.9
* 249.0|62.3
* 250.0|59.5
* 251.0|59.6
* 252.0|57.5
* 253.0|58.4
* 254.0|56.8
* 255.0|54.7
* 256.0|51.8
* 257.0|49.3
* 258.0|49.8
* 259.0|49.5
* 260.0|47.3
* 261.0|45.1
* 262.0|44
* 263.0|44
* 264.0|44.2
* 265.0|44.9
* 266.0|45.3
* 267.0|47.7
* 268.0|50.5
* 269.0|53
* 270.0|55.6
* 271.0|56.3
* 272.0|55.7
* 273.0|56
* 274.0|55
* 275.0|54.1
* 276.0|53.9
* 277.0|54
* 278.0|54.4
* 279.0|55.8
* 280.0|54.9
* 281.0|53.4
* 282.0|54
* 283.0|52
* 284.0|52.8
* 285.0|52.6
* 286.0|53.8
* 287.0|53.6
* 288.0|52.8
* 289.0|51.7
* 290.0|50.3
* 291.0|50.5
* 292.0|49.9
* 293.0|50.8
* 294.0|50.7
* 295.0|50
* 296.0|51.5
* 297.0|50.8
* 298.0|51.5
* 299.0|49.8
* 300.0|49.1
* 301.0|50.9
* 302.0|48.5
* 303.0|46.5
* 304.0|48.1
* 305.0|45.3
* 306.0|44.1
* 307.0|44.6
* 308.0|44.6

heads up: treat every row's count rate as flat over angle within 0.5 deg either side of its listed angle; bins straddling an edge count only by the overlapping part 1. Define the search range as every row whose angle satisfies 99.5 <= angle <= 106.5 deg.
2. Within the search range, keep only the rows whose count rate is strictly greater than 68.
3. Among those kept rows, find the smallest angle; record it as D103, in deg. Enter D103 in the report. 100.0 deg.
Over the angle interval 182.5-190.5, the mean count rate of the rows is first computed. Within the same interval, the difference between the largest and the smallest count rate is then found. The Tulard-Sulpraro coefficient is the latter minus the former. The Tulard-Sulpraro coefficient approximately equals -75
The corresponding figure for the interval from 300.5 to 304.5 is -44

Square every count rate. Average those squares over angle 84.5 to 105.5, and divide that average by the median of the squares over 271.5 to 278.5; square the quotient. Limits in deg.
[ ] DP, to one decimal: 43.7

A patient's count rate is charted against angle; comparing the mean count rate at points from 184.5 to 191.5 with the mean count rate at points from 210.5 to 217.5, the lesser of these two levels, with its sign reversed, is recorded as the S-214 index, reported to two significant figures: -87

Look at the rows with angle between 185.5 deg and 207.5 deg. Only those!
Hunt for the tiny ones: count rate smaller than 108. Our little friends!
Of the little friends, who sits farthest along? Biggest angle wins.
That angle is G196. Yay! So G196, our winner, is 207.0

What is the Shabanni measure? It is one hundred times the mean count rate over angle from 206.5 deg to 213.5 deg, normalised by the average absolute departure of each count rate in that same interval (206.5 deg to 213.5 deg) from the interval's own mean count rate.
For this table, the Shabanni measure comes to 7023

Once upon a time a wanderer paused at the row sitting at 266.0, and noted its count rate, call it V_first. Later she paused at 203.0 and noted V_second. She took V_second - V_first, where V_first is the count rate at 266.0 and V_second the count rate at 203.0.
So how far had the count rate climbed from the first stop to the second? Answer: 45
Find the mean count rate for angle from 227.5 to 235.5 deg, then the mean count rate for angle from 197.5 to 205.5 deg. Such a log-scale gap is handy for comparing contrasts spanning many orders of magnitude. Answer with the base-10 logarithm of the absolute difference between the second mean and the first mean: 0.71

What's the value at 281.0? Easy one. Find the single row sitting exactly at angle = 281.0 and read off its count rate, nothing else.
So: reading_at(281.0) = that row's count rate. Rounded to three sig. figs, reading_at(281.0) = 53.4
